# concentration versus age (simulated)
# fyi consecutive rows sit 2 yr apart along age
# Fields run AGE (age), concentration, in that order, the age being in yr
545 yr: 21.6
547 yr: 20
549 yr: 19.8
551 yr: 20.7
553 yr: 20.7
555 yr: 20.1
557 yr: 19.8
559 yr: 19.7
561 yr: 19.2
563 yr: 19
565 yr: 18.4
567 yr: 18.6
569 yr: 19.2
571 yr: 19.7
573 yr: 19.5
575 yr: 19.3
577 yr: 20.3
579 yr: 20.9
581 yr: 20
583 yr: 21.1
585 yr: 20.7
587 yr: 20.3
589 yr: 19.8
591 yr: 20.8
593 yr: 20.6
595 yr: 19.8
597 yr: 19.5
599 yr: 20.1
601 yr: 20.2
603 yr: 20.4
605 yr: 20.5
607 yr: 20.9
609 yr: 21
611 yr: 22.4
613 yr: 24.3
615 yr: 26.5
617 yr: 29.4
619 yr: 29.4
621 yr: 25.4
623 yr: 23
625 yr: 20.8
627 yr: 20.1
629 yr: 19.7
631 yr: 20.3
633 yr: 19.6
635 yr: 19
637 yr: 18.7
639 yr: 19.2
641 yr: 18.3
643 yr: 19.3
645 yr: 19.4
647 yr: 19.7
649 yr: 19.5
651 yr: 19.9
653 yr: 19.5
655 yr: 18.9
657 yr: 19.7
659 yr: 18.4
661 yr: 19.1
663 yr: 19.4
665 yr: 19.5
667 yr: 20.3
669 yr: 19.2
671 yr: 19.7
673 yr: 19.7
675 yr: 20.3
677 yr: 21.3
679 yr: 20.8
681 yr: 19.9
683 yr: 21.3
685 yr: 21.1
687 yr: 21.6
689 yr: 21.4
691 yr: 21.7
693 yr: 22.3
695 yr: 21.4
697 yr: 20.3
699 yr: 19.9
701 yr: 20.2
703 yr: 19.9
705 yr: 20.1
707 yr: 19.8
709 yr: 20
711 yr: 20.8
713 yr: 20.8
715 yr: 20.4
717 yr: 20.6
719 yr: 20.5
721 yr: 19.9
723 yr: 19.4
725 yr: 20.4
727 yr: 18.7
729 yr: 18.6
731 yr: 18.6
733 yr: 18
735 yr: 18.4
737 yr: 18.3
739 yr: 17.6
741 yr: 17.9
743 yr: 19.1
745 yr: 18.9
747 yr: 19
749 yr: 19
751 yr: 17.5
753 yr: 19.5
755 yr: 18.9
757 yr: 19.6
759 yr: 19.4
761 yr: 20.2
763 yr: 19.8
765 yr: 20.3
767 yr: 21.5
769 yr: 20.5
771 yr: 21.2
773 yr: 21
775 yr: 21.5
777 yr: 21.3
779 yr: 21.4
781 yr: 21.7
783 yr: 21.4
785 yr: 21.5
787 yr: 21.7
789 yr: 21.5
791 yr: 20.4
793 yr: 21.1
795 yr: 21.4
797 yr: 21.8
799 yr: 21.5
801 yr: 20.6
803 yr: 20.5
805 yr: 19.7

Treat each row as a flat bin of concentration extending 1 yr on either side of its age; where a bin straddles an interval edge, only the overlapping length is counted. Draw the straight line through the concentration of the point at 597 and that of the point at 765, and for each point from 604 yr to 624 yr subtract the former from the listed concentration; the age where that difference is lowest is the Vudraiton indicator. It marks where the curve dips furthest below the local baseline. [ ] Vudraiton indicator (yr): 605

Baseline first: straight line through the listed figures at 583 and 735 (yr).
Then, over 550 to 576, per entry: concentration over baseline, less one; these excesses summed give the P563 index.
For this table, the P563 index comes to -1.2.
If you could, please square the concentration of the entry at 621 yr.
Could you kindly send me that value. 645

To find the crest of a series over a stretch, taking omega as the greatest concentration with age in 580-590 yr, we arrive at 21.1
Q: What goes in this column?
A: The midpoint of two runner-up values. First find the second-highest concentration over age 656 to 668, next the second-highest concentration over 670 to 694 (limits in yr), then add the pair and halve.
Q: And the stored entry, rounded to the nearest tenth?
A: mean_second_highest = 20.7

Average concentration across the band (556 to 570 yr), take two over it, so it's 0.105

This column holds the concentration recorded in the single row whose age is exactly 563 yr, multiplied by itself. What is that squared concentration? 361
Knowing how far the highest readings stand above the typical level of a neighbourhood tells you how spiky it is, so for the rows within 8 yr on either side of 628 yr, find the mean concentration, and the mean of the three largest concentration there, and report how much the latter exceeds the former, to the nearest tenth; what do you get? 2.1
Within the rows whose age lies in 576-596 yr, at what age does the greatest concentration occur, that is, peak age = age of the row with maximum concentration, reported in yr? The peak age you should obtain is 583 yr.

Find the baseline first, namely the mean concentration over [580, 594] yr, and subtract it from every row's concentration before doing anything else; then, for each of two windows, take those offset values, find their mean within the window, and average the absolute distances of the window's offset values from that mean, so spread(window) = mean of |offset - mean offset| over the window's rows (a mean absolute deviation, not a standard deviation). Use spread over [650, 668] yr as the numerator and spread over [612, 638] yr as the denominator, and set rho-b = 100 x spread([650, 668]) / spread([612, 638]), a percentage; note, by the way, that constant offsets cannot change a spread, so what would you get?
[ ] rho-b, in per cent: 13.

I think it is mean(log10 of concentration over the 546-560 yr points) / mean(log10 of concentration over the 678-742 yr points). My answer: 1.00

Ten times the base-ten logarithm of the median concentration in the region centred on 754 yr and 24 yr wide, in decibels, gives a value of 12.8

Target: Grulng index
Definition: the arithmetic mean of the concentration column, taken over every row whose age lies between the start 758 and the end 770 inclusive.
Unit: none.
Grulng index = 20.3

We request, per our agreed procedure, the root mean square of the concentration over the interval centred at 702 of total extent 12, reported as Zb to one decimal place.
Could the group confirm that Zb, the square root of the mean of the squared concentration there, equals 20.0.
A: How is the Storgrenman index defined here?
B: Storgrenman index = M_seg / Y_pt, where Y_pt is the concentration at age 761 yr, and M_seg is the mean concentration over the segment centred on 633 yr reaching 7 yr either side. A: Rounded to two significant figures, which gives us 0.97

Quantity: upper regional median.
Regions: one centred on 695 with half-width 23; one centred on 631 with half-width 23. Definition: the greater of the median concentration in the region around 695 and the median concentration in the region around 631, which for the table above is 20.6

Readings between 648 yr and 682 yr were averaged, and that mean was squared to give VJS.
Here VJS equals 389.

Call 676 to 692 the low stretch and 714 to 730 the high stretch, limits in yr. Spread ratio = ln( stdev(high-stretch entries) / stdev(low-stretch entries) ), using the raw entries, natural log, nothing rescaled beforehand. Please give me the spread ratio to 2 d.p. 0.35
